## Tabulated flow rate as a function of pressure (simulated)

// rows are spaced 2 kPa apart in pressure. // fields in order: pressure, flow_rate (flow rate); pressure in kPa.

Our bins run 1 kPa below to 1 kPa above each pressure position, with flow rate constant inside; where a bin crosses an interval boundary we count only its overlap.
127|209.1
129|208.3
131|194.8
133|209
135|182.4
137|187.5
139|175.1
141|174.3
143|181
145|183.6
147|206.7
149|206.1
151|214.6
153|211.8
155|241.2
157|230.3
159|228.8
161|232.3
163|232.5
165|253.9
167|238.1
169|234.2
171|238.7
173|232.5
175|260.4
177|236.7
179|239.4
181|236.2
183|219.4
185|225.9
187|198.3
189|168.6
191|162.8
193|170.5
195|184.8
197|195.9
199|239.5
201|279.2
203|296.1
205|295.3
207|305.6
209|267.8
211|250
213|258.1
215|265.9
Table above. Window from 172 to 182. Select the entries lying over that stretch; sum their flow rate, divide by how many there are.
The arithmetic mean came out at 241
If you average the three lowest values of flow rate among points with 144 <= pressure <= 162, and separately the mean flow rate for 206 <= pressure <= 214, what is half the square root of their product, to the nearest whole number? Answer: 116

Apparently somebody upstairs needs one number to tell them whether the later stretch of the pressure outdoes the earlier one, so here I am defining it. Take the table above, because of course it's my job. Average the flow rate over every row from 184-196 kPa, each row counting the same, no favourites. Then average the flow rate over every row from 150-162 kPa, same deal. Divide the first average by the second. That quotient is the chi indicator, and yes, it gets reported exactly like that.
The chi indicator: 0.82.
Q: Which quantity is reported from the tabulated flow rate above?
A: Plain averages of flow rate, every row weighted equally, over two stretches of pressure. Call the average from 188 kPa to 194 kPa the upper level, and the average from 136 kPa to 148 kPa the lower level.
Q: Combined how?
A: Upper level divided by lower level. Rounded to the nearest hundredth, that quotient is 0.91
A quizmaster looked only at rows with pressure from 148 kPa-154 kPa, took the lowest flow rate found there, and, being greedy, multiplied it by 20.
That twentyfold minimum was 4122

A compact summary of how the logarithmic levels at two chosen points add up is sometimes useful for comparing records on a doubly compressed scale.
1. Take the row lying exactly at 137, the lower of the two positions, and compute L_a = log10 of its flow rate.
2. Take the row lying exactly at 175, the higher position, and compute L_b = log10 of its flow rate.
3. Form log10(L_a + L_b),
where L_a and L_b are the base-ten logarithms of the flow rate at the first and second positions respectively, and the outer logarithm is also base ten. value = 0.671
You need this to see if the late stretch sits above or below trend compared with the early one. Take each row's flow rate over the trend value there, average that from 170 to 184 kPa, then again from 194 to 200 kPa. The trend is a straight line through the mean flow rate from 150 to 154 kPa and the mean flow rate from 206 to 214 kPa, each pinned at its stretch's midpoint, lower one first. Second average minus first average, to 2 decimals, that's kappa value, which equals -0.20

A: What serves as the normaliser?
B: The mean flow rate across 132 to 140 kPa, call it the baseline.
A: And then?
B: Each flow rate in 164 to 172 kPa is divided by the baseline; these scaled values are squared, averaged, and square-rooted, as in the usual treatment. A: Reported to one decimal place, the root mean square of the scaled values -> 1.3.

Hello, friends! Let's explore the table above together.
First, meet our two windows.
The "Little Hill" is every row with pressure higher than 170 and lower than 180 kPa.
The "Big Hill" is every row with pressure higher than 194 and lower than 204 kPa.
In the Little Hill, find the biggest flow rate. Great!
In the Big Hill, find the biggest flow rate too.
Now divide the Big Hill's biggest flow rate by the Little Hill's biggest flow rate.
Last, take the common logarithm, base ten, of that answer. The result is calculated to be 0.056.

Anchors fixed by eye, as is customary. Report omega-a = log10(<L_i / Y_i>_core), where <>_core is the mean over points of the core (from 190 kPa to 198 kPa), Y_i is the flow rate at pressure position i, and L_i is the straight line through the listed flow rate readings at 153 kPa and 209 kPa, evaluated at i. 0.15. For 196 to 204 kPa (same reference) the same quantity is 0.02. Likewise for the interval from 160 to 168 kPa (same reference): -0.03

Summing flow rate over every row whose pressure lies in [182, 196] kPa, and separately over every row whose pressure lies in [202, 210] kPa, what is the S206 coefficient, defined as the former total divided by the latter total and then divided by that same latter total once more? 0.0010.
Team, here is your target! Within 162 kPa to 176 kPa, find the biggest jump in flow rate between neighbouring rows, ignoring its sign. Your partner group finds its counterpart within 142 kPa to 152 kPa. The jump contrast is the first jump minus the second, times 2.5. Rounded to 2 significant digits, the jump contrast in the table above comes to 12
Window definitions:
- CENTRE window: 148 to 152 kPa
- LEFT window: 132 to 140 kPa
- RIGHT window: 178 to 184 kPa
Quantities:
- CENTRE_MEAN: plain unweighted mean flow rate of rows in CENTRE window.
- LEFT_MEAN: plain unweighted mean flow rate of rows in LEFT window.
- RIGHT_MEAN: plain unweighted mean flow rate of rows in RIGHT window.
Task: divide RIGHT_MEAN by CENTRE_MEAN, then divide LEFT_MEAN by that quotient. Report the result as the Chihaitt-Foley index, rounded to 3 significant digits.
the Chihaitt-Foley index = 171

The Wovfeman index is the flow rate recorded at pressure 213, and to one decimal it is 258.1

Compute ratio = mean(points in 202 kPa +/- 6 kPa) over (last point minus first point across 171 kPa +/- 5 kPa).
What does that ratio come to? 12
